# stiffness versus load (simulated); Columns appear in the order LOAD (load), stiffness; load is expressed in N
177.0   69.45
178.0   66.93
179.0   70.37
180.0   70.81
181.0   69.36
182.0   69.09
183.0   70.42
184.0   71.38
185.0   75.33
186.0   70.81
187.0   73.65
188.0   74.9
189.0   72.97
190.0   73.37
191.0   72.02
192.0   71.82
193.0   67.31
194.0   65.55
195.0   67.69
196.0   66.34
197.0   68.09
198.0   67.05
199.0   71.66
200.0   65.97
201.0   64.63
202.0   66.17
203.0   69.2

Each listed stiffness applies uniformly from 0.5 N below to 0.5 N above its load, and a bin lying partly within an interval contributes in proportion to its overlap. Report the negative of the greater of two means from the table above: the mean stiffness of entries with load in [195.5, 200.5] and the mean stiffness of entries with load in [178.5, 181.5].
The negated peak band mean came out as -70.2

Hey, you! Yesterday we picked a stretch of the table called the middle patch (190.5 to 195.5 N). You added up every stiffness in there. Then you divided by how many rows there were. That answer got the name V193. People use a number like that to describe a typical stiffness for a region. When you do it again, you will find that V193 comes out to 69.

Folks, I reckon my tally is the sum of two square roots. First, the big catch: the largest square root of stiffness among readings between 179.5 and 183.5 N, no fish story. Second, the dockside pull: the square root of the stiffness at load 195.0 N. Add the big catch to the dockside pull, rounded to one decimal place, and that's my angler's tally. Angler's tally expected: 16.6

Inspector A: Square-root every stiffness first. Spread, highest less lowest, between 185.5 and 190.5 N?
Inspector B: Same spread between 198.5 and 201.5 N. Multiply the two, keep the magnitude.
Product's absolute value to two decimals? 0.10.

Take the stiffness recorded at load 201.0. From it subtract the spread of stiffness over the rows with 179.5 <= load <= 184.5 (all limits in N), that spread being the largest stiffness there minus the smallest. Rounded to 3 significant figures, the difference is 62.3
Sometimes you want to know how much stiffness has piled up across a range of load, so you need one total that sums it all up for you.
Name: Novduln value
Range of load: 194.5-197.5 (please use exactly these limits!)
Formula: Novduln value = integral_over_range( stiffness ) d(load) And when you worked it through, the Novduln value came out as 202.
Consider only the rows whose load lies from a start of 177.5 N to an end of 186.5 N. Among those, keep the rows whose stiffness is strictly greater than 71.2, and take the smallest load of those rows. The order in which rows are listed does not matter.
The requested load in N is 184.0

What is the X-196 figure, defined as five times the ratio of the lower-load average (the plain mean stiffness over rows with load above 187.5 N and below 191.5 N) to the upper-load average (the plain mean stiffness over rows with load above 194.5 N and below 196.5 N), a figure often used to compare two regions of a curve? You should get 5.5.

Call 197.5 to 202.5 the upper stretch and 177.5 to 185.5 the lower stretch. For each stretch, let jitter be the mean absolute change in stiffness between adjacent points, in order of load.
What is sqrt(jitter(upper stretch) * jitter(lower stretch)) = 2.36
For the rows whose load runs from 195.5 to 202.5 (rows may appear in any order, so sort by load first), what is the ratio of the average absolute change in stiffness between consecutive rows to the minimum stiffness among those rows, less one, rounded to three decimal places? -0.959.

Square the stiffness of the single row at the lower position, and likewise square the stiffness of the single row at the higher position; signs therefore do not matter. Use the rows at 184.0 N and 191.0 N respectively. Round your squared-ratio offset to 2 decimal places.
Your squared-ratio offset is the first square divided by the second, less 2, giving -1.02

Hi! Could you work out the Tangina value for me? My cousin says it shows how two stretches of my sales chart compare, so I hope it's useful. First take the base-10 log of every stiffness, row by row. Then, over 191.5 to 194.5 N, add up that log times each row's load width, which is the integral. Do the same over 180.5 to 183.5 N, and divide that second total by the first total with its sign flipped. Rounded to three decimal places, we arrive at -1.005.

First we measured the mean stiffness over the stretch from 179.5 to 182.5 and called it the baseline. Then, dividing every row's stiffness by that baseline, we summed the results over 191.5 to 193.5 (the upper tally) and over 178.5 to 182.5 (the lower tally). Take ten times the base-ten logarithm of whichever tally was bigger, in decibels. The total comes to 6.03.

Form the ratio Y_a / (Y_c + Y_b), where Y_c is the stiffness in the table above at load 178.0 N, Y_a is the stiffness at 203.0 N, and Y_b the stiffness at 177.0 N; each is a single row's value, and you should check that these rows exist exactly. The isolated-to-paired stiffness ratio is 0.51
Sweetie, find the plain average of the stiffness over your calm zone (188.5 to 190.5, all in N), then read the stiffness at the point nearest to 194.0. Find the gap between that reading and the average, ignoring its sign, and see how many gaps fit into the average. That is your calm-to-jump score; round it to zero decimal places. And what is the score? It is 10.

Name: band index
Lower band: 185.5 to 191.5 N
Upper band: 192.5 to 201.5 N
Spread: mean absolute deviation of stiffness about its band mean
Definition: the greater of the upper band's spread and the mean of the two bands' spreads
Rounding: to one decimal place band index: 1.4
